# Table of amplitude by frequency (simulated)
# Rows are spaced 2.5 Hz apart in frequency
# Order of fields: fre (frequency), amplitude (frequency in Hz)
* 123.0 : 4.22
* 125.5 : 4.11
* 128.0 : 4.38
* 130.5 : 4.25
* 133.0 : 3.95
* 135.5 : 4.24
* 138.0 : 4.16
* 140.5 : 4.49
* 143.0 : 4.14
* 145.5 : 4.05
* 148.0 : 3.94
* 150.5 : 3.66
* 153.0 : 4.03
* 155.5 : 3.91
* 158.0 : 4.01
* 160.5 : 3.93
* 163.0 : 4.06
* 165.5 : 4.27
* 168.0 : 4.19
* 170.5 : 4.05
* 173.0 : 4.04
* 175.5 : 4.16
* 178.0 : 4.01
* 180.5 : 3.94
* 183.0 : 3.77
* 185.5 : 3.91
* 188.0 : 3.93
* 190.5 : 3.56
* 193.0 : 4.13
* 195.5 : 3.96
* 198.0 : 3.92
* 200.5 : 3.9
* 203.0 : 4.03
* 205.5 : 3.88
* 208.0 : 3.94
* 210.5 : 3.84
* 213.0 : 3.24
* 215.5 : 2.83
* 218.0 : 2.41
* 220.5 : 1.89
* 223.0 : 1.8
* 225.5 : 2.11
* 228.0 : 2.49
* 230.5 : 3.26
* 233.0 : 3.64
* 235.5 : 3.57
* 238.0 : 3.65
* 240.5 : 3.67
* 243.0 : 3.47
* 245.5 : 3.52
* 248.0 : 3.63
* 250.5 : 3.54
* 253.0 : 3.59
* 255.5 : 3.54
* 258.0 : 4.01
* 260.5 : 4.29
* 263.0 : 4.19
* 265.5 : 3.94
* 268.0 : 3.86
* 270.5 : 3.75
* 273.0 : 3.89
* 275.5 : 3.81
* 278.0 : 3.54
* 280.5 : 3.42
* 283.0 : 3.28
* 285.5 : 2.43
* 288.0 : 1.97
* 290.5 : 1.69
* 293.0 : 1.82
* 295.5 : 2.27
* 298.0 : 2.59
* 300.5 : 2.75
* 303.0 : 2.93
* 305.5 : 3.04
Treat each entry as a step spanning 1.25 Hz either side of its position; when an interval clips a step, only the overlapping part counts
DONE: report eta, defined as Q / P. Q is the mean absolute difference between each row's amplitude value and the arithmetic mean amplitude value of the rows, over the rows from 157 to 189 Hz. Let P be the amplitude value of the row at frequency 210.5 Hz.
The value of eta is 0.03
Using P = 3.84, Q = 0.1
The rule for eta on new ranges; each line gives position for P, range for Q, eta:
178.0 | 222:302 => 0.16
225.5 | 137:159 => 0.07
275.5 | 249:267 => 0.07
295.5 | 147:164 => 0.04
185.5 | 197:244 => 0.16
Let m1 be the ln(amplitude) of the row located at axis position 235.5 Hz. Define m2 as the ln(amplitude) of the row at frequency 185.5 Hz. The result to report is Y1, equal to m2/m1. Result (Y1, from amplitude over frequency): 1.07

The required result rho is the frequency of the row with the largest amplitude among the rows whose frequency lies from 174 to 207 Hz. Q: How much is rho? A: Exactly 175.5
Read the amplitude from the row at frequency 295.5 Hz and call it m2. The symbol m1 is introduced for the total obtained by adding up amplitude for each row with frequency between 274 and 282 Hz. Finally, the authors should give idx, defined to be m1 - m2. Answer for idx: 8.5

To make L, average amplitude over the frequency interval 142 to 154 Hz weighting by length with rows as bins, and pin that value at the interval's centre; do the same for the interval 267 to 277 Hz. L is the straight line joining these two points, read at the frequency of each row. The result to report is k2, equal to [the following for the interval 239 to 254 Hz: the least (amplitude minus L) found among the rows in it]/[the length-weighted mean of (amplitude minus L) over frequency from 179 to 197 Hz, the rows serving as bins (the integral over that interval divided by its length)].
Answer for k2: 15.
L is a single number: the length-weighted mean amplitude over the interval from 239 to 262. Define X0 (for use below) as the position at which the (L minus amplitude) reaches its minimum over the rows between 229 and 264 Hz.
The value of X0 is 260.5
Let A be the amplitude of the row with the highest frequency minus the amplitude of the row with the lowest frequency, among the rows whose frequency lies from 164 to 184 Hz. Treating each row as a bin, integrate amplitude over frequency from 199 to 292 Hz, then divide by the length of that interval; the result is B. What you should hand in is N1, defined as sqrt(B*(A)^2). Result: 0.9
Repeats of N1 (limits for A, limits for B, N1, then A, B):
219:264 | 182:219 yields 4.4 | 2.30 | 3.69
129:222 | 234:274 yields 4.6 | -2.36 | 3.76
